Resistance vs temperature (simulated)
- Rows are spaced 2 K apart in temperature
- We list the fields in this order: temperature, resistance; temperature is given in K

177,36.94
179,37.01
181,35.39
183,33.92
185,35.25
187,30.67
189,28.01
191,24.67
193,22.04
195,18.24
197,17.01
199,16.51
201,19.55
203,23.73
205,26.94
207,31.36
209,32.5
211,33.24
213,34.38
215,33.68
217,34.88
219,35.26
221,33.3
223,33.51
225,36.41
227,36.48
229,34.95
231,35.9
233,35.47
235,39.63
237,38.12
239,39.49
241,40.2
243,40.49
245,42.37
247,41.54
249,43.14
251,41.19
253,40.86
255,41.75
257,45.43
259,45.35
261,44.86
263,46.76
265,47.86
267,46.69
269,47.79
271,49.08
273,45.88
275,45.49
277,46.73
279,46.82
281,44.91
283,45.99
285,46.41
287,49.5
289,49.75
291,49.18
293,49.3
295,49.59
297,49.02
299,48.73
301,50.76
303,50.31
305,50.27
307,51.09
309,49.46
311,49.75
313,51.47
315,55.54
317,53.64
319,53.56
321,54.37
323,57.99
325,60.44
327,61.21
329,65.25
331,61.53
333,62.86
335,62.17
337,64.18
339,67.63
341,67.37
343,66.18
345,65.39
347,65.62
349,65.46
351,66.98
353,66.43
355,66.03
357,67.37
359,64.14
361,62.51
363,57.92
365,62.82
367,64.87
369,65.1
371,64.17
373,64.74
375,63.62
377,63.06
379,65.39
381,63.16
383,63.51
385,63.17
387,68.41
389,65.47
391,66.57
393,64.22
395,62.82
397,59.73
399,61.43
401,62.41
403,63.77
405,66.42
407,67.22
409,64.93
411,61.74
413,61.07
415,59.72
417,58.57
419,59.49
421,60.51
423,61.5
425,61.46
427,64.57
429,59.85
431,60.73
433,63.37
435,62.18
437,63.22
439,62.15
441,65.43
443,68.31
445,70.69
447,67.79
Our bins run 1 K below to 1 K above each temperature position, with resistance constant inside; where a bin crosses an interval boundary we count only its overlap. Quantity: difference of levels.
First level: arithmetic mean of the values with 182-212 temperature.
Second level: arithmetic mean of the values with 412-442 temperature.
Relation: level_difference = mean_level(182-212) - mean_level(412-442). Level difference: -35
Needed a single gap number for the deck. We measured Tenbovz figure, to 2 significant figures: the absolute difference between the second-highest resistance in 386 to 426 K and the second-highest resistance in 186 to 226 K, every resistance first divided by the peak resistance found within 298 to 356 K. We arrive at 0.47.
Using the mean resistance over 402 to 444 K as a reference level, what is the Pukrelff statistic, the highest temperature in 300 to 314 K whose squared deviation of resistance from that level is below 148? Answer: 313 K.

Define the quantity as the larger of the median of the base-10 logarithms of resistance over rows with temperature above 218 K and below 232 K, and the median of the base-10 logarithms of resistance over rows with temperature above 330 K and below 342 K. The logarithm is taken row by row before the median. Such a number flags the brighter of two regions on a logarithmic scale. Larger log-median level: 1.80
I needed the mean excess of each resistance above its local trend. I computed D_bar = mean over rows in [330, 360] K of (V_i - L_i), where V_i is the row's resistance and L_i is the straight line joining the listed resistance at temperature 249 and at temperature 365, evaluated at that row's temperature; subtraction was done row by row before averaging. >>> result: 6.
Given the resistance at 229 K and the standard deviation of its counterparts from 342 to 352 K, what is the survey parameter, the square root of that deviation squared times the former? 4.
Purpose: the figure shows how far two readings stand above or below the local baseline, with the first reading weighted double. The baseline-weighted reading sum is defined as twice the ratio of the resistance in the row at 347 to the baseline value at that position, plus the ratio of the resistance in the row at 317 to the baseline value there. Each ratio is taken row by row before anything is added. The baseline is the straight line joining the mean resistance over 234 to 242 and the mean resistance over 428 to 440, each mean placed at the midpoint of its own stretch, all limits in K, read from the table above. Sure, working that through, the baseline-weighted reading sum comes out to 3.6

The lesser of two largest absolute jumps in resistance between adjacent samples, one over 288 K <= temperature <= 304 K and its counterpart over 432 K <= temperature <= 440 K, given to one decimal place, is 1.2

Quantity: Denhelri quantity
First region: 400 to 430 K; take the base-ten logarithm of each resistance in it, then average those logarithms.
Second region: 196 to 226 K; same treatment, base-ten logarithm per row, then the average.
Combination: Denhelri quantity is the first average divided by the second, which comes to 1.23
